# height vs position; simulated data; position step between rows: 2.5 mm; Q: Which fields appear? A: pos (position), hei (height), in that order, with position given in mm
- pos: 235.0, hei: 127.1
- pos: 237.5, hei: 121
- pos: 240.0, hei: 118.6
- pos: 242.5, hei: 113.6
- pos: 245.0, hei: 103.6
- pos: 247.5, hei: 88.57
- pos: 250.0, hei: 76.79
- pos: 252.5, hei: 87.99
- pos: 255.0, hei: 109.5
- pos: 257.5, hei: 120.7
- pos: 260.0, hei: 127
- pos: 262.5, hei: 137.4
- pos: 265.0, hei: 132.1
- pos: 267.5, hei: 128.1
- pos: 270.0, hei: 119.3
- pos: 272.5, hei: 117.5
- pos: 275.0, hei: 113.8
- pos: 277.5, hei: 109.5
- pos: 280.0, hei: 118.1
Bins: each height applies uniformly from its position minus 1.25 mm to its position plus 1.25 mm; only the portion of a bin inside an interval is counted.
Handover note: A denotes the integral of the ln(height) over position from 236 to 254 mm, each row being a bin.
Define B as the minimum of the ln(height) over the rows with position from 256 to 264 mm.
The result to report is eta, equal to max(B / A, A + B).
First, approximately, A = 83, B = 4.79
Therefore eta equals 88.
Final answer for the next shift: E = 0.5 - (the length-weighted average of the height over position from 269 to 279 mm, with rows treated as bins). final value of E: -114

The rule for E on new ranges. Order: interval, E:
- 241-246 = -109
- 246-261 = -101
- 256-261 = -122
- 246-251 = -84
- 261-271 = -129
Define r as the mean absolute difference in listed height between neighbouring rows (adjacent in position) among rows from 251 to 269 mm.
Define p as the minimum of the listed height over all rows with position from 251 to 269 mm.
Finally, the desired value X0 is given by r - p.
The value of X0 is -78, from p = 87.99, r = 9.8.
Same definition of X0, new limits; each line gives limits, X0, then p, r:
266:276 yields -109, 113.8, 4.8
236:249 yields -80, 88.57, 8.1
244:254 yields -64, 76.79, 12.7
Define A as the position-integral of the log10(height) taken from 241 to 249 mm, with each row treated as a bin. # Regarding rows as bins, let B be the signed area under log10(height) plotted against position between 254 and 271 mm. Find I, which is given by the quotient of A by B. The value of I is 0.45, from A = 16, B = 36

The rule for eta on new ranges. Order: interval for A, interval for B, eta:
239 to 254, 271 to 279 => 73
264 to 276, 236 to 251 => 62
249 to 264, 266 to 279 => 75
